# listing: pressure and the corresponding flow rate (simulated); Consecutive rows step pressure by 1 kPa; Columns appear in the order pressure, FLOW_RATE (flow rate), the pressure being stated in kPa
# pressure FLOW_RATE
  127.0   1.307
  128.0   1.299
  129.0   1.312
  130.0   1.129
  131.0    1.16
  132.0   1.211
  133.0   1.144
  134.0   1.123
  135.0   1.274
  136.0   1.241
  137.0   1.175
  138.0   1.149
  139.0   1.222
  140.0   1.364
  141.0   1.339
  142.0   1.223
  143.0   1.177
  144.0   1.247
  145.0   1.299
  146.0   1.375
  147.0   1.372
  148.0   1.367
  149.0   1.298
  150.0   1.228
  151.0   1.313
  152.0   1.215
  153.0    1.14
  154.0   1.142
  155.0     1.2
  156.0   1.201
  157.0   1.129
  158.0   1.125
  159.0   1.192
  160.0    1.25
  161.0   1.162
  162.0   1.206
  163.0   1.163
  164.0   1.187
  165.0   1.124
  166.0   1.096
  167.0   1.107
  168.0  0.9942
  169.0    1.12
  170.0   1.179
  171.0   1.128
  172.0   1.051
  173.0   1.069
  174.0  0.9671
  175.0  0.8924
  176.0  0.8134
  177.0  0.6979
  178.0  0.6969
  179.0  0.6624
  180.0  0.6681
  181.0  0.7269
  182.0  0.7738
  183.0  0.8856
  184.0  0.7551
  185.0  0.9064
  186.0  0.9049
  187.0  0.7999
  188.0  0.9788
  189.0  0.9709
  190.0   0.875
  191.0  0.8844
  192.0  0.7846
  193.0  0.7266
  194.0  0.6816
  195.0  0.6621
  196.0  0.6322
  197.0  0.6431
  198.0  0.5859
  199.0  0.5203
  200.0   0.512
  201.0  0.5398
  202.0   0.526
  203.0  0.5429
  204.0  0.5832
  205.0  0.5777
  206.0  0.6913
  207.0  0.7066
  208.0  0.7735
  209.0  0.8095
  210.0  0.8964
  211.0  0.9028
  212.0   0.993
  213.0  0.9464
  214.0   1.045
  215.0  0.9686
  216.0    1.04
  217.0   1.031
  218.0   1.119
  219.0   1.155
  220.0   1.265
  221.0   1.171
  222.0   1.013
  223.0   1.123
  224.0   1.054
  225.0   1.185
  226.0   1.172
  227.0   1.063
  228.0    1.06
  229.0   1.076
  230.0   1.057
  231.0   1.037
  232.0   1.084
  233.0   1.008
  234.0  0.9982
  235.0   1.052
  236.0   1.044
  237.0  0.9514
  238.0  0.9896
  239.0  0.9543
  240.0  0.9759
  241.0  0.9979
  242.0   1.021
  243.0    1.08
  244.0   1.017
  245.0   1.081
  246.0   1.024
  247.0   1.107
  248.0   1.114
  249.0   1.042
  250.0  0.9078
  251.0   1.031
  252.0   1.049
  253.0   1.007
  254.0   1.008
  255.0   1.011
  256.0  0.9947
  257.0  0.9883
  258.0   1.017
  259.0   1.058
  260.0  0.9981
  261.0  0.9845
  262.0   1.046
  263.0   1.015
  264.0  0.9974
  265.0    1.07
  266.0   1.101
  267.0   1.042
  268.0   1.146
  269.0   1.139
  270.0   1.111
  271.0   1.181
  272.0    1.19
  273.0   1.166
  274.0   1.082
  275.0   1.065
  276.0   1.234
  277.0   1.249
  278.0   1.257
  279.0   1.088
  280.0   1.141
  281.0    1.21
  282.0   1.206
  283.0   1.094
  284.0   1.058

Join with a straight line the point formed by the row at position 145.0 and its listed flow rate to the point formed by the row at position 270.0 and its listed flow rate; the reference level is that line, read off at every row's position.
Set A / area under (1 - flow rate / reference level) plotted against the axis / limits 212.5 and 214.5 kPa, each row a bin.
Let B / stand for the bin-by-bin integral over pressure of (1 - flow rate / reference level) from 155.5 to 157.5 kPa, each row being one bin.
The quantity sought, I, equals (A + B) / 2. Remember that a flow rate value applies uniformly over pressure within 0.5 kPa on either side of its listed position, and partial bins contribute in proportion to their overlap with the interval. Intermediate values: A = 0.33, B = 0.18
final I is 0.26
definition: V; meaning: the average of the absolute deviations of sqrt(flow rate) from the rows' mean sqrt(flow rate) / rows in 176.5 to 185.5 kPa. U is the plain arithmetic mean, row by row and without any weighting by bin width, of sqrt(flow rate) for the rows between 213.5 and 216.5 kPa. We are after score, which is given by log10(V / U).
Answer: -1.41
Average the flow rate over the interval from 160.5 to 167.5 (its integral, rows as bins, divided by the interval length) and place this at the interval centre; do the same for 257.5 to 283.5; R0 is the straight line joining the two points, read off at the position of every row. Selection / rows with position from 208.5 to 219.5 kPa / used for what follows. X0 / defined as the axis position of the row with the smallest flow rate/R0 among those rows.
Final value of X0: 209.0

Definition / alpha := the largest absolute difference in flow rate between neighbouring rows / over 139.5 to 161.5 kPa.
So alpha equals 0.116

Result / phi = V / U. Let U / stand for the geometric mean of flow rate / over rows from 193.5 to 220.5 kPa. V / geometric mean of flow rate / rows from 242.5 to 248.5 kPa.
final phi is 1.4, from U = 0.76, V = 1.07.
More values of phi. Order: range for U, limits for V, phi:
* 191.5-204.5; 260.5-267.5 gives 1.7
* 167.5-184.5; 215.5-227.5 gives 1.3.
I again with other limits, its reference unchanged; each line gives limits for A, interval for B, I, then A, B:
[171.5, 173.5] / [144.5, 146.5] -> 0.13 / 0.31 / -0.06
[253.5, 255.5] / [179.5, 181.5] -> 0.55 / 0.22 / 0.88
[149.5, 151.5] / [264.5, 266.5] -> 0.04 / 0.03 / 0.06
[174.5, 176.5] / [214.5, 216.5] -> 0.48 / 0.64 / 0.32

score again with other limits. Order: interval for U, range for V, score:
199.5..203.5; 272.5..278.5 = -1.34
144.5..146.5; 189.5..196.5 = -1.38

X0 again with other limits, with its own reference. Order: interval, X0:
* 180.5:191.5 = 181.0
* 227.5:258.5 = 250.0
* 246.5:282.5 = 250.0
